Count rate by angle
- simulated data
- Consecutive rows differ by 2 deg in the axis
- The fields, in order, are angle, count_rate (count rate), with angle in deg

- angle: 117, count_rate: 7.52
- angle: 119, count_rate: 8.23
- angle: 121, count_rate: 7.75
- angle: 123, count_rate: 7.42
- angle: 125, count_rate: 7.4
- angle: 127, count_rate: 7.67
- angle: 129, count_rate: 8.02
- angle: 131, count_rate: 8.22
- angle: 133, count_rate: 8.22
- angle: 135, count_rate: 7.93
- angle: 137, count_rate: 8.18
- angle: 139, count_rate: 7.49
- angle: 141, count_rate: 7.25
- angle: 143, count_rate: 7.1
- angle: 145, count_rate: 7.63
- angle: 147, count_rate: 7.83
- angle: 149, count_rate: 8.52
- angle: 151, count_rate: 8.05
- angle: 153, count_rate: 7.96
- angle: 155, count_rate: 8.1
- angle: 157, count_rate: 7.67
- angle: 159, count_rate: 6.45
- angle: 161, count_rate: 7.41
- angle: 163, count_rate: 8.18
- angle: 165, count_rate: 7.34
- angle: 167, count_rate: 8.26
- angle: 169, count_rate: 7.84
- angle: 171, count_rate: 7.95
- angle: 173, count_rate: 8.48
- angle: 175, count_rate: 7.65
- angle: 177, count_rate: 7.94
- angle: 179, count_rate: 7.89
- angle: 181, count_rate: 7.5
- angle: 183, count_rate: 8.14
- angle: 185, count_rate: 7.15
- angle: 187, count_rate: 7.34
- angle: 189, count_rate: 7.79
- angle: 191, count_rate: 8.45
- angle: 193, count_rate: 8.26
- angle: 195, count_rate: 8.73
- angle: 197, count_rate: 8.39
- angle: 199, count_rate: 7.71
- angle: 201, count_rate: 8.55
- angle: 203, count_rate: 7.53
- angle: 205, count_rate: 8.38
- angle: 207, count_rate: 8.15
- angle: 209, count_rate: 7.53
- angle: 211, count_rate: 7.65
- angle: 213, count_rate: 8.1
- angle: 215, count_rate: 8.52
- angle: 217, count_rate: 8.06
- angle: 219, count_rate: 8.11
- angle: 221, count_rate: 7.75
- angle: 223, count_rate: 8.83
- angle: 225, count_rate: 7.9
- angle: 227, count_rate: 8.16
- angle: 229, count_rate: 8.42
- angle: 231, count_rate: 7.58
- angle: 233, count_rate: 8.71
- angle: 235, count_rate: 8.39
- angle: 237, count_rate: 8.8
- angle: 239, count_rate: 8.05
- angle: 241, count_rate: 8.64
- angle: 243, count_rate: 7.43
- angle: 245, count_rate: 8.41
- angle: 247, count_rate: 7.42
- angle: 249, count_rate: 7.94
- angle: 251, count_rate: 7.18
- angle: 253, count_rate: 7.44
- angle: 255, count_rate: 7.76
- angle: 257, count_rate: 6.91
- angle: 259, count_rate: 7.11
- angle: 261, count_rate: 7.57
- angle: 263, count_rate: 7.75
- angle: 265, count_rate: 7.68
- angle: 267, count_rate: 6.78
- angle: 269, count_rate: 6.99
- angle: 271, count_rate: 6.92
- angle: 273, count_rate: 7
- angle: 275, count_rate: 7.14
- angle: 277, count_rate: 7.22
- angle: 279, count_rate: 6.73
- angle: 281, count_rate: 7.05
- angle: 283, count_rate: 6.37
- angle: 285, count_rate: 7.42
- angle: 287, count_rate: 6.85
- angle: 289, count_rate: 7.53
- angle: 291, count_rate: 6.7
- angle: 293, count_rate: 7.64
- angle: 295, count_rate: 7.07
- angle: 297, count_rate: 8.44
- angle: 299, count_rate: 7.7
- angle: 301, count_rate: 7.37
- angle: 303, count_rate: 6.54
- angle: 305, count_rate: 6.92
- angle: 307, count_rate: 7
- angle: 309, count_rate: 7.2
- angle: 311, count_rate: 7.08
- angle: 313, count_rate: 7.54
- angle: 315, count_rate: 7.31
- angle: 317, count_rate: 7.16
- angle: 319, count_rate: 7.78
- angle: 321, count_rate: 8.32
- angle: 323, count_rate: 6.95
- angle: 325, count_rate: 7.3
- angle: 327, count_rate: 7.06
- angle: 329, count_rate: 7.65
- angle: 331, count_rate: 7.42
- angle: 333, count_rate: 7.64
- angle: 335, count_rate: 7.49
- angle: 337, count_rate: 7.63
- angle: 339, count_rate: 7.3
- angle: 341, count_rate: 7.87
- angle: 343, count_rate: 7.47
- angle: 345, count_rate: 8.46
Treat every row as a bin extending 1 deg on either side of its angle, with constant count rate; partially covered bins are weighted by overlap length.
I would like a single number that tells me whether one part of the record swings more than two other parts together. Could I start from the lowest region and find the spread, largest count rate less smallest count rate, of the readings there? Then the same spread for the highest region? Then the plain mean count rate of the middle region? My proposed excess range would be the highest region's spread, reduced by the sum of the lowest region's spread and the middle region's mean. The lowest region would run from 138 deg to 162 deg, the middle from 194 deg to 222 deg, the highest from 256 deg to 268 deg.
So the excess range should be -9.18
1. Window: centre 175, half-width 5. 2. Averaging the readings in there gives 7.98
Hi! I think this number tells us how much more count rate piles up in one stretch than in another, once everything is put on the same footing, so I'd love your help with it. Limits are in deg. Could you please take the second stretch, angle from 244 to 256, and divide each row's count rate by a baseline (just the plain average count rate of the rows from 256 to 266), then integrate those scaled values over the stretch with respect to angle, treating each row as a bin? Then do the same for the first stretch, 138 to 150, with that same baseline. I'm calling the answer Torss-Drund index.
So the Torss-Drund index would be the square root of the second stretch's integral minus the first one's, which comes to 0.30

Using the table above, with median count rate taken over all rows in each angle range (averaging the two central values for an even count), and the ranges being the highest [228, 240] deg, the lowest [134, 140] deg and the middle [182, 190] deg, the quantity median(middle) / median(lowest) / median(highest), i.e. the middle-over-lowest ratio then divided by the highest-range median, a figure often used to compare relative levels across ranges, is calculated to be 0.114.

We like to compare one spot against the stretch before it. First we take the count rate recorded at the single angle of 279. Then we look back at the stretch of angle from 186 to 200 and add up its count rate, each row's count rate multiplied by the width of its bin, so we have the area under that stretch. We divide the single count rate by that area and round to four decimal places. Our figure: 0.0594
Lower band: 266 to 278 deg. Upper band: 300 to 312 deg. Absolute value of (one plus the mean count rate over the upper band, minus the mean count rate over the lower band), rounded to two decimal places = 1.01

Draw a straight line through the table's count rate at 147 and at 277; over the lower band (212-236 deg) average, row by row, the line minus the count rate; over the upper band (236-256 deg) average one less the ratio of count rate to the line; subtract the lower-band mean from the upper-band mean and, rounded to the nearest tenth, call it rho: 0.7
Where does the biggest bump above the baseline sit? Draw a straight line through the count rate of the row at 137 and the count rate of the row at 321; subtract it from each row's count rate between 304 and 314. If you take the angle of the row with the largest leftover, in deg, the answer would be 313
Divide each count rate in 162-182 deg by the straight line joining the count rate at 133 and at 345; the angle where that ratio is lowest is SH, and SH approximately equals 165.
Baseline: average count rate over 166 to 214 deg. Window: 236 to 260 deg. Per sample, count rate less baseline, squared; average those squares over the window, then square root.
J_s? 0.63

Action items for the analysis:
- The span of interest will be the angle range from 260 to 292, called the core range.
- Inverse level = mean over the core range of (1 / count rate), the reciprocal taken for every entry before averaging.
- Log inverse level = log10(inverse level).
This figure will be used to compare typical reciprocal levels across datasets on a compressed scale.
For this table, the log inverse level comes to -0.850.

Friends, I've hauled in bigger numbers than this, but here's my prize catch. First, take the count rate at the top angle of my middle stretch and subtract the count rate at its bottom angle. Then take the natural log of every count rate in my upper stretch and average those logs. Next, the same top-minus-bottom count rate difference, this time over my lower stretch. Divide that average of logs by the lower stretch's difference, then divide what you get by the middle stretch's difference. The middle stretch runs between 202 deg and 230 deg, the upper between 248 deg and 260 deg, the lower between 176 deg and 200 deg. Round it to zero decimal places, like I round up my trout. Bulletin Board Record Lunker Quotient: -10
